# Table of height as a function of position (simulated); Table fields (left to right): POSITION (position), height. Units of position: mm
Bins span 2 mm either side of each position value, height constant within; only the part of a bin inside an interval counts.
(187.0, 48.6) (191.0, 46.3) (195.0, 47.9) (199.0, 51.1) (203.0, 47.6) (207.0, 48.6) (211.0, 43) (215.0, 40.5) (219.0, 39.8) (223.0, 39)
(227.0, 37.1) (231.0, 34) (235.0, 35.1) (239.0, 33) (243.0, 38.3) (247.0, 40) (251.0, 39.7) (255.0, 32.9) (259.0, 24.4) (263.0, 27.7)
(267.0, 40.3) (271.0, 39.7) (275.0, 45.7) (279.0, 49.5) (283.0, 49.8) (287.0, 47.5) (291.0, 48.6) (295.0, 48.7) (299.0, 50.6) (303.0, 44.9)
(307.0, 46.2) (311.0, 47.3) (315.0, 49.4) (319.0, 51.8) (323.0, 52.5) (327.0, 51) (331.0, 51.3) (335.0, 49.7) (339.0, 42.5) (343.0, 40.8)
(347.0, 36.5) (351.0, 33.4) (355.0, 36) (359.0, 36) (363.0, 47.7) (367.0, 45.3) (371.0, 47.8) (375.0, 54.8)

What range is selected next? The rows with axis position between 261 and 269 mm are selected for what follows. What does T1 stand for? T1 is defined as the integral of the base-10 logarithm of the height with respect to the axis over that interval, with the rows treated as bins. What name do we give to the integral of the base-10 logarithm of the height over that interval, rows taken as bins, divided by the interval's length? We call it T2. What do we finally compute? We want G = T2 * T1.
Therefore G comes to 19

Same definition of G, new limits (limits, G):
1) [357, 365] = 21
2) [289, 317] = 79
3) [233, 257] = 58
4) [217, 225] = 20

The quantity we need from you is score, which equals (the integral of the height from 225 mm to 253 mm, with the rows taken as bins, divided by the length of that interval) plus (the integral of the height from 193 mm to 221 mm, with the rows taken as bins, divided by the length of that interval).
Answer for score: 82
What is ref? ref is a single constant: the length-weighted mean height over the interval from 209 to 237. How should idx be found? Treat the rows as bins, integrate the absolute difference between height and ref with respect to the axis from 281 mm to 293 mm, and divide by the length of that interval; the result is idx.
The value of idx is 10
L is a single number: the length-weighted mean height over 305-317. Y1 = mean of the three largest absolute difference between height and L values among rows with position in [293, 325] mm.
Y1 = 4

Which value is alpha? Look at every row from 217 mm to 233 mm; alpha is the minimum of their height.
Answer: 34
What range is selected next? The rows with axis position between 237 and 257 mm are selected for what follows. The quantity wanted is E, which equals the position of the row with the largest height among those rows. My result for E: 247.0 mm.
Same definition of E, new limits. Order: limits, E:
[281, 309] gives 299.0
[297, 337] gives 323.0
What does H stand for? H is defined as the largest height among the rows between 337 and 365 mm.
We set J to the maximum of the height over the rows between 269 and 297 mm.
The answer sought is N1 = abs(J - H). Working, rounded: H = 47.7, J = 49.8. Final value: 2.1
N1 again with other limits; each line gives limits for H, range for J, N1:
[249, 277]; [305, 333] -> 6.8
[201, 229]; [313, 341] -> 3.9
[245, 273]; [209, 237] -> 2.7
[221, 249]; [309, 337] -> 12.5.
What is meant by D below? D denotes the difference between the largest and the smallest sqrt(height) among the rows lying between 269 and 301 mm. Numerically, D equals 0.81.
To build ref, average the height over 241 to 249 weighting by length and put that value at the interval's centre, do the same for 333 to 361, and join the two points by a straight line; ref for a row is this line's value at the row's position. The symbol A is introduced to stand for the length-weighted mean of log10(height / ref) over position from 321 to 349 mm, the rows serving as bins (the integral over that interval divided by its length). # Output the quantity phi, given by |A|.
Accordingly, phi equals 0.07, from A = 0.07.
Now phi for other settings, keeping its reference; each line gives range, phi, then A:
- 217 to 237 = 0.03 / -0.03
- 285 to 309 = 0.09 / 0.09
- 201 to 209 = 0.09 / 0.09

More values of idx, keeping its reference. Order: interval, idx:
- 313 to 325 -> 13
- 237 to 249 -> 2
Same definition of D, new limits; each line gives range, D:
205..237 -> 1.14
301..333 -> 0.54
